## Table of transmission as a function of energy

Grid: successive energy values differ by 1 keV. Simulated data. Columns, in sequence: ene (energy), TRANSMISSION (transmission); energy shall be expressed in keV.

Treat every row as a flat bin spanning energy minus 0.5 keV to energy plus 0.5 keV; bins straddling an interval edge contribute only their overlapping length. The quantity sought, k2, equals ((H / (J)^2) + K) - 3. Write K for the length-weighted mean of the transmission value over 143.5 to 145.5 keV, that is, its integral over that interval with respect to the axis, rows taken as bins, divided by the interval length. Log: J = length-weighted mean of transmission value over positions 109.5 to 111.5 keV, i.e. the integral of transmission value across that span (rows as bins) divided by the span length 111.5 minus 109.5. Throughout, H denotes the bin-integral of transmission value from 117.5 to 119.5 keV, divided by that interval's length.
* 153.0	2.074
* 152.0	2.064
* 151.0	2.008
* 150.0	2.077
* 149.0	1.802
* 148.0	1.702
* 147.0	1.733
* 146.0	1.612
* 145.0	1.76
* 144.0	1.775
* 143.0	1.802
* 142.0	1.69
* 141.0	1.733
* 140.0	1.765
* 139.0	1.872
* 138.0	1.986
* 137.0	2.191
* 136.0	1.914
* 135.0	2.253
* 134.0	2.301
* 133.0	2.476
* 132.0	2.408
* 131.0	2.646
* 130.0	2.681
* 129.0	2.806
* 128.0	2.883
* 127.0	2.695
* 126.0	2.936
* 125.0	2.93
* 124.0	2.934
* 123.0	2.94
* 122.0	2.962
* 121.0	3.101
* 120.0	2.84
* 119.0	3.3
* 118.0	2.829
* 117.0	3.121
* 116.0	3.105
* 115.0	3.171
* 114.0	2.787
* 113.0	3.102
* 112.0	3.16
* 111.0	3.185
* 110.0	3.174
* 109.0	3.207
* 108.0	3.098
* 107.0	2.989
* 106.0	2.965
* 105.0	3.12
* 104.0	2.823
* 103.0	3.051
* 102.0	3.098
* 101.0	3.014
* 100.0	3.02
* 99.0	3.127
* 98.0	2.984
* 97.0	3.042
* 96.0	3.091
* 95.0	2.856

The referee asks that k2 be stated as -0.9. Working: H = 3.06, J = 3.2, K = 1.8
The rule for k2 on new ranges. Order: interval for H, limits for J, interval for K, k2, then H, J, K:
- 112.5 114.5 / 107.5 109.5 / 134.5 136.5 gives -0.6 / 2.94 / 3.2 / 2.1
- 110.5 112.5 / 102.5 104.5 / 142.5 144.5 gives -0.8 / 3.17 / 2.9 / 1.8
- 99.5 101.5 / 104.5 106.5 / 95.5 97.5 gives 0.4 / 3.02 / 3.0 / 3.1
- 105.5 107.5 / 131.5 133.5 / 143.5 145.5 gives -0.7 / 2.98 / 2.4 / 1.8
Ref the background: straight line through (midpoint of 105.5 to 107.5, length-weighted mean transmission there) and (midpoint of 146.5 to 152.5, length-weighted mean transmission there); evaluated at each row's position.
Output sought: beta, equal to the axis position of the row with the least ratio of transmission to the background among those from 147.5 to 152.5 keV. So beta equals 148.0 keV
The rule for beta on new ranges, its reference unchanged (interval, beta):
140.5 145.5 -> 142.0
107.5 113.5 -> 108.0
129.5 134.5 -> 134.0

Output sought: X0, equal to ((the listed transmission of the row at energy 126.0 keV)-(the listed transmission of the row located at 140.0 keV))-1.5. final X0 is -0.3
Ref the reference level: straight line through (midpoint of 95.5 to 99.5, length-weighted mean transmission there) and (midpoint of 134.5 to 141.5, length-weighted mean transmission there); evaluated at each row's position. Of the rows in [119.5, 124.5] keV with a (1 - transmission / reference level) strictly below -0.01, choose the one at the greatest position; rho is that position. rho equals 124.0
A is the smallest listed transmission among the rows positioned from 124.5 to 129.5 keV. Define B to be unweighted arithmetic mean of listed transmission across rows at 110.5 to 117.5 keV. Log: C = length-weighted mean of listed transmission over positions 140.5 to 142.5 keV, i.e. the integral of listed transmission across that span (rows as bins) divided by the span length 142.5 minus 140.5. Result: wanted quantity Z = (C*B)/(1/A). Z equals 14.3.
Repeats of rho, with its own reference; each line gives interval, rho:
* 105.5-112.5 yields 112.0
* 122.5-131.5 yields 131.0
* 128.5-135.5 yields 135.0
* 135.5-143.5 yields 138.0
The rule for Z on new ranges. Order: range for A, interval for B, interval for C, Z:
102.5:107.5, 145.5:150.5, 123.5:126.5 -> 14.8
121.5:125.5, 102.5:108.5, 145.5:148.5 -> 14.8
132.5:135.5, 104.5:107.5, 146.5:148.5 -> 11.7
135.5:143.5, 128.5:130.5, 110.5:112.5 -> 14.7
